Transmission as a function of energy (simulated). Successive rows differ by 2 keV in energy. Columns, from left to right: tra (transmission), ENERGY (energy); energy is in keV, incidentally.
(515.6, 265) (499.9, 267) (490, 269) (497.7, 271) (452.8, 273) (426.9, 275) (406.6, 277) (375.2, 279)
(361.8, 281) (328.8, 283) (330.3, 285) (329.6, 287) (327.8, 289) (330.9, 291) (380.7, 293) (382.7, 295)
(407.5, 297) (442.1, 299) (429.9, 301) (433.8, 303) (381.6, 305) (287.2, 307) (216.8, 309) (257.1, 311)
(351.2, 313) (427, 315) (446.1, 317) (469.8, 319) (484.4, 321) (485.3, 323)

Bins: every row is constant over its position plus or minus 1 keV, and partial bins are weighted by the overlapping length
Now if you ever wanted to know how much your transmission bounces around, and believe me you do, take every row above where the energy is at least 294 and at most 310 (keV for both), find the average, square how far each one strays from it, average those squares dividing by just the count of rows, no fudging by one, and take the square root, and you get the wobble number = 75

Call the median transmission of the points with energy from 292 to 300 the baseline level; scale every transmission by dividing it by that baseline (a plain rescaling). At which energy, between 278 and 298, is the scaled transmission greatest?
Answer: 297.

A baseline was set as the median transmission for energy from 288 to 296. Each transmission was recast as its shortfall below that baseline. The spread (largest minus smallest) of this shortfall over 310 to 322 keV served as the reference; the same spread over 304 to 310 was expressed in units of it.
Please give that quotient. 0.7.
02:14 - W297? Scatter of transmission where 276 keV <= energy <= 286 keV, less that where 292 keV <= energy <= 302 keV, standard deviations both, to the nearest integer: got 5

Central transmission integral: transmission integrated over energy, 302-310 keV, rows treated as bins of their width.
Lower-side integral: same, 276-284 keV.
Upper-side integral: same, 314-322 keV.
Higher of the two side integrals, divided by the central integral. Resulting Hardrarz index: 1.4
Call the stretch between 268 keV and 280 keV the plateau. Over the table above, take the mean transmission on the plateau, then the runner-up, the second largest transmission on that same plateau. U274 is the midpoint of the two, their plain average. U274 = 466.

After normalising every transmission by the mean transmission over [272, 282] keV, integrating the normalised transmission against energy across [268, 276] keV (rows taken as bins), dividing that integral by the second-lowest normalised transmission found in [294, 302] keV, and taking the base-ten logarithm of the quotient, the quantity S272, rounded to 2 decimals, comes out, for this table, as 0.96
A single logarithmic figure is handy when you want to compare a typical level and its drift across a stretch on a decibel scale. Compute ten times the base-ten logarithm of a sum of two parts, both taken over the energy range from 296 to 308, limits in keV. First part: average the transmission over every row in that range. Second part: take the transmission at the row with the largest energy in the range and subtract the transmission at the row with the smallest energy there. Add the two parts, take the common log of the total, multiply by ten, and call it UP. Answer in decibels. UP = 24.4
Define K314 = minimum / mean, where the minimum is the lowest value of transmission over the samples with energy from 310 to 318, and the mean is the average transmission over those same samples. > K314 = 0.69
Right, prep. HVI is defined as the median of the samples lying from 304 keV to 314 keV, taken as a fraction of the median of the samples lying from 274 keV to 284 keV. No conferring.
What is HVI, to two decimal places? 0.77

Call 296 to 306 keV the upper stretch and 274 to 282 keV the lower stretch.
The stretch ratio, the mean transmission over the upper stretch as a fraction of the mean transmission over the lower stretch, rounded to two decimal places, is 1.07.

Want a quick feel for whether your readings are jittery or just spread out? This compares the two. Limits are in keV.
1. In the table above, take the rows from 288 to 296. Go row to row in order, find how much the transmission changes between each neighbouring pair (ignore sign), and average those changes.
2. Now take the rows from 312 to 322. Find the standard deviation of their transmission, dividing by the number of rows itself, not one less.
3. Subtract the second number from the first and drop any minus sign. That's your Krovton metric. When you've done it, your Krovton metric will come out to 28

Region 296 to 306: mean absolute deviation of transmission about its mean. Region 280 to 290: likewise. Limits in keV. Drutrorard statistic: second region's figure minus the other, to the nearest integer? -9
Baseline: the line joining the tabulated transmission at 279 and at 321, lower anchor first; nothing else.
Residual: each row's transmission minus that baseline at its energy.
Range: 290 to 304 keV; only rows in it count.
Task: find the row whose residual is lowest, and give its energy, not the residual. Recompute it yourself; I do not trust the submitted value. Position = 291 keV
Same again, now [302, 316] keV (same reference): 309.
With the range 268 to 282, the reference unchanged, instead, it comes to 281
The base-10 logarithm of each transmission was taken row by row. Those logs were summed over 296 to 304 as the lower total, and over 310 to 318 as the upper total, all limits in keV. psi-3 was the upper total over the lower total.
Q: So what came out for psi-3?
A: 0.97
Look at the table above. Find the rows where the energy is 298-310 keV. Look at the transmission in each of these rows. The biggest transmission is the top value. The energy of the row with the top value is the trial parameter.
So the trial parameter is 299 keV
